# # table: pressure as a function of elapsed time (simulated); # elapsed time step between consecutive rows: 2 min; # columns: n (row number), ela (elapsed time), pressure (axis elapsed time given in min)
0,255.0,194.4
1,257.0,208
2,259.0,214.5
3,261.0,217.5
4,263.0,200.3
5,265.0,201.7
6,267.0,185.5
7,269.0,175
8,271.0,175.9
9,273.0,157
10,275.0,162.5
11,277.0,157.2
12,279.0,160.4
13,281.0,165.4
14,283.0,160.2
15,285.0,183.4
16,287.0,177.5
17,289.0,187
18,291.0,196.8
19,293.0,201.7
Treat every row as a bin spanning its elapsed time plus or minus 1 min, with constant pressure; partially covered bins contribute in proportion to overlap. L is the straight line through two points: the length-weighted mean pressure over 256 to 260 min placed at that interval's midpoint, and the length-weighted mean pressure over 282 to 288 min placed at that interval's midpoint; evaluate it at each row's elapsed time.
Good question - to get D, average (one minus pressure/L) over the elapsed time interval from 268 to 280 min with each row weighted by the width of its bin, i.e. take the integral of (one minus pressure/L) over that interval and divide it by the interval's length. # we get 0.13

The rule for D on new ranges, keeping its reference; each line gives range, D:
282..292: -0.06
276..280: 0.13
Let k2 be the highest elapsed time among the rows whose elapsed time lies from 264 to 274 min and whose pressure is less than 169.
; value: 273.0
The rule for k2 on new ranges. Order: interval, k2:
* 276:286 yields 283.0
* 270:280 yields 279.0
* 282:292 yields 283.0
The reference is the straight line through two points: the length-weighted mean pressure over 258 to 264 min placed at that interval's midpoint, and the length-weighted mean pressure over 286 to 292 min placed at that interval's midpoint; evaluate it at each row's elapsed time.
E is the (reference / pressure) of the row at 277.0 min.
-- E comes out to 1.25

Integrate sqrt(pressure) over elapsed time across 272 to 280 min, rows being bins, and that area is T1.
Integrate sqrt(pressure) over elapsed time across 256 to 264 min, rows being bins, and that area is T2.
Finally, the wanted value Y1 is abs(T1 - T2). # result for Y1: 15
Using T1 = 101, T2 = 116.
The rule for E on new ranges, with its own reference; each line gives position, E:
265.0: 1.03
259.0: 0.99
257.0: 1.03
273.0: 1.28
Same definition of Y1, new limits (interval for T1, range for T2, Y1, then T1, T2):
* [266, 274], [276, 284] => 4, 105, 101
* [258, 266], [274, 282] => 14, 115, 102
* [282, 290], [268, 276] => 3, 106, 104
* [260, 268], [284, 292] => 4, 113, 109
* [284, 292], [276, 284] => 8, 109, 101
